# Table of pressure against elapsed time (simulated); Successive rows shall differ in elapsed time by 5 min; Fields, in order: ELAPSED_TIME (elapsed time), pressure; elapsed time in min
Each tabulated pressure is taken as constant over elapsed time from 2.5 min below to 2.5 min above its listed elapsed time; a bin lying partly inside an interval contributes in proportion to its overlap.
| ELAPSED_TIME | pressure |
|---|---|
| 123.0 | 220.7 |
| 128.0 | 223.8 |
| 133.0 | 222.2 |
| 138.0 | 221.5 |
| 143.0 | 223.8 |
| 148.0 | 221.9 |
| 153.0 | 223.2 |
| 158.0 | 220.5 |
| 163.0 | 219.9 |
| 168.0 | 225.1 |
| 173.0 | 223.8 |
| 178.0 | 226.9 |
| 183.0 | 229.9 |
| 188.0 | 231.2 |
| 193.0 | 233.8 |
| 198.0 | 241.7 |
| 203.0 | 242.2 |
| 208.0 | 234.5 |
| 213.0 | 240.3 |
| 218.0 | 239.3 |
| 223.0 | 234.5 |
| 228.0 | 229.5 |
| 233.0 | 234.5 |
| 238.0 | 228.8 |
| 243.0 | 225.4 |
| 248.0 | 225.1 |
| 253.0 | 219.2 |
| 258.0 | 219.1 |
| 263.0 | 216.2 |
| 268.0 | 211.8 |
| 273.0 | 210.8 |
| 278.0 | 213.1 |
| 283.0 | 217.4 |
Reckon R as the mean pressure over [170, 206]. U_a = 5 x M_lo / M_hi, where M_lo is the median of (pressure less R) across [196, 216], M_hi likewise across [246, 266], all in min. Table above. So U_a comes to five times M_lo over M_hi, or -3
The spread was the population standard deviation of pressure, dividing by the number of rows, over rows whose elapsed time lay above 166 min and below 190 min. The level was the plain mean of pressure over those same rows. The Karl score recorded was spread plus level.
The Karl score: 230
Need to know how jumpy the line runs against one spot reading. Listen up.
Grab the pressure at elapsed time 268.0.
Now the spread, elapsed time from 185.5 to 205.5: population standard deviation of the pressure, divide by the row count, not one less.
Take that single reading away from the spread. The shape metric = -207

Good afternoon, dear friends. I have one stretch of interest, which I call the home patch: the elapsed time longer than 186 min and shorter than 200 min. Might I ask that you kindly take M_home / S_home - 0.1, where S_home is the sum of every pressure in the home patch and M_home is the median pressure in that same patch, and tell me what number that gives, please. 0.2308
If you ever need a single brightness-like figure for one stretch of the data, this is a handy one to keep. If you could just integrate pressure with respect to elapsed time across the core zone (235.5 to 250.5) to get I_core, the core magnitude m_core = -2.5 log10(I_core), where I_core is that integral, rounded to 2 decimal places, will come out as -8.83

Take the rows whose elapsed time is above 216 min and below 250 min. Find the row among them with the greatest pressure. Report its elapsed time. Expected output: 218.0 min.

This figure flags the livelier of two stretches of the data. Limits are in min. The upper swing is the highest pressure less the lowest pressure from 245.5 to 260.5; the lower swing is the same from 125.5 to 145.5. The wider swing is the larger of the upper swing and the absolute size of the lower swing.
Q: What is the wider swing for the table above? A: 6.0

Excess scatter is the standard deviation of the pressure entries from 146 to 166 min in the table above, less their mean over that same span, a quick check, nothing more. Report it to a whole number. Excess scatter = -220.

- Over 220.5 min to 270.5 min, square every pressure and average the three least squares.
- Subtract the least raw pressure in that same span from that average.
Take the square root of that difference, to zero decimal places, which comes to 215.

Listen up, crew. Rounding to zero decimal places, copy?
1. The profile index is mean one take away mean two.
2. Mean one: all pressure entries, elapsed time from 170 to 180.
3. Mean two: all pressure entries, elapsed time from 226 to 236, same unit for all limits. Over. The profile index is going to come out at -7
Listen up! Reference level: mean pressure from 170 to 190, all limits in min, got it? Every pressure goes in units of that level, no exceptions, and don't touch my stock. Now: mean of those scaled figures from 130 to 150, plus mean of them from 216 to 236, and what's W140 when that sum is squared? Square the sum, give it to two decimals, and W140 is 4.02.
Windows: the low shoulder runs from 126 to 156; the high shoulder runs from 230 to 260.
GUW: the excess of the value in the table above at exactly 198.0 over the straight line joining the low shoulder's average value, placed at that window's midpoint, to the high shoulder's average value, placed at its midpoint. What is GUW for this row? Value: 17.5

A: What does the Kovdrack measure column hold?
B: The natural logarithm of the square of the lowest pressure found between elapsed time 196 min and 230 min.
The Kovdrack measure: 10.9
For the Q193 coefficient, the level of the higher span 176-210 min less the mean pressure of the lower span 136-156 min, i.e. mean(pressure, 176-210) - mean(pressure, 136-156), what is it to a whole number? 12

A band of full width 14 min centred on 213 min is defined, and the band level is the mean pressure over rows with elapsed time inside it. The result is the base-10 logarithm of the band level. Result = 2.38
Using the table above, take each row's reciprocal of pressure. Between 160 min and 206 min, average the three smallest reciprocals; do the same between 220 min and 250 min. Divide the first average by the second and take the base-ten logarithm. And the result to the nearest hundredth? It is -0.01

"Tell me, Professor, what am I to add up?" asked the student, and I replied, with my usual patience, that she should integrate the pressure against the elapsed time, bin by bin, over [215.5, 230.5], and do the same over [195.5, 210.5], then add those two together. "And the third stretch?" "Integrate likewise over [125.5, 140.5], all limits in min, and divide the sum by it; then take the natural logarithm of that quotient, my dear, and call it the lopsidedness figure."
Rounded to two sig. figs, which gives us 0.76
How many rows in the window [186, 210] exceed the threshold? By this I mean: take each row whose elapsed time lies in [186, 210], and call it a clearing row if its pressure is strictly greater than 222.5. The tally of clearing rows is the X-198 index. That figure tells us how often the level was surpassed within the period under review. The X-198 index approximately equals 5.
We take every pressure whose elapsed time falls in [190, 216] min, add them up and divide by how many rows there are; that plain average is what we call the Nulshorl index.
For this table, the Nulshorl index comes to 238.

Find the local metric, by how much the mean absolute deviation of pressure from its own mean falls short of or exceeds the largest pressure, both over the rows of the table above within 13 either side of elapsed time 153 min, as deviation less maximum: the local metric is -222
